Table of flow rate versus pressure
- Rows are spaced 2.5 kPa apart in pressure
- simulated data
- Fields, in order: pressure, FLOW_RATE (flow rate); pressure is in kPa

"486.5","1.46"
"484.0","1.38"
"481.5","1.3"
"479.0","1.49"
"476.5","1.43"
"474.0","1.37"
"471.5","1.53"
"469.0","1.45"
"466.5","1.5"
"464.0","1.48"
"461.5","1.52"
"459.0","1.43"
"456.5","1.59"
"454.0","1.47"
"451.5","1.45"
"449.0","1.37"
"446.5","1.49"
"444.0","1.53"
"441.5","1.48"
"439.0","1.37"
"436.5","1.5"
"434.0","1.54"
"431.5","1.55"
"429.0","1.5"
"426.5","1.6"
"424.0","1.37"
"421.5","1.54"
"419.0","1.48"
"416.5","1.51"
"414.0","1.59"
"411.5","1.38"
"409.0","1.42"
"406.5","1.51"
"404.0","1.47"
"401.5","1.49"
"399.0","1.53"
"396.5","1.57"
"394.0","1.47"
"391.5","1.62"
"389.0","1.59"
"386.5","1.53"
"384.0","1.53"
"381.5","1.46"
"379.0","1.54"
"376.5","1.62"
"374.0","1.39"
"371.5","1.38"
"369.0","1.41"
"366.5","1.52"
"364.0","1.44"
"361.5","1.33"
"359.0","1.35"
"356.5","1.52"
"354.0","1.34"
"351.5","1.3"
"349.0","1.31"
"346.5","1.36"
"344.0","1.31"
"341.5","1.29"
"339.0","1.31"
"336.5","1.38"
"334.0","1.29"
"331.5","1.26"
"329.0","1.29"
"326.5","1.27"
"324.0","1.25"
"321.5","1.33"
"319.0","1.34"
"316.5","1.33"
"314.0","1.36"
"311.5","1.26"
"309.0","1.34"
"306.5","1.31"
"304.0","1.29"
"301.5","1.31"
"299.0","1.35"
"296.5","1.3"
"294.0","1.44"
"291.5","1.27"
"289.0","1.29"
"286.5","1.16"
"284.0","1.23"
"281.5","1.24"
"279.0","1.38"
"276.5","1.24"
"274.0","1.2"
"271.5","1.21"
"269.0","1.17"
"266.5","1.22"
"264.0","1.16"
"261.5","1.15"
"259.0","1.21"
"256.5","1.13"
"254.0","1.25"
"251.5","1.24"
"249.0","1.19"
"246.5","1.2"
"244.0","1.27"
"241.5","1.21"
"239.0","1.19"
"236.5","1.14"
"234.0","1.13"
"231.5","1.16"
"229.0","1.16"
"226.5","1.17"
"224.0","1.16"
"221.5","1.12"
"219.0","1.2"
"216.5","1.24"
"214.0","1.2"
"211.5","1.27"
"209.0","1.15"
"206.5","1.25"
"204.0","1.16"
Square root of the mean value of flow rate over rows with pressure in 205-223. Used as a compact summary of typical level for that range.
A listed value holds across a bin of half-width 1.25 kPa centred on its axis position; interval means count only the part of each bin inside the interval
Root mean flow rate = 1.10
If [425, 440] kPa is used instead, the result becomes 1.23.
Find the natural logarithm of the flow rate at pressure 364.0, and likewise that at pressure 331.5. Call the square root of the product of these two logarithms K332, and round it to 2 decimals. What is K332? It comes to 0.29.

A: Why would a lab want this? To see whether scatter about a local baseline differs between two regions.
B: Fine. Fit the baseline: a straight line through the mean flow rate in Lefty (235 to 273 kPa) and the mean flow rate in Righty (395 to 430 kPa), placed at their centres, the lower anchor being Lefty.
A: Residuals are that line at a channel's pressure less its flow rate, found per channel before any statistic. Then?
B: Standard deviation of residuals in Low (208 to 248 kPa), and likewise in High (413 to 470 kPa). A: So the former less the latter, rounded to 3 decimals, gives -0.029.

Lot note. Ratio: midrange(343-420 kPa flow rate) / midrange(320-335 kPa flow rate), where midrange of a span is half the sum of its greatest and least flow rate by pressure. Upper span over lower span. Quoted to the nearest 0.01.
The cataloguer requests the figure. 1.13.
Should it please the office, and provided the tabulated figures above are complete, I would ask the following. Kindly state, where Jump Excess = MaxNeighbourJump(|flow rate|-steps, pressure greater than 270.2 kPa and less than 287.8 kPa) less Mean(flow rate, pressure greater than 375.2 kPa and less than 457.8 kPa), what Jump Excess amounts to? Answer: -1.365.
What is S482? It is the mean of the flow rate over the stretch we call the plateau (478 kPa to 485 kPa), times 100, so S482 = 139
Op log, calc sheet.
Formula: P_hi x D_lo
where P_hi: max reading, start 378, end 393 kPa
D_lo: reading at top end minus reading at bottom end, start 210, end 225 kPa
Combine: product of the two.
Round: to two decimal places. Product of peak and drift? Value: -0.18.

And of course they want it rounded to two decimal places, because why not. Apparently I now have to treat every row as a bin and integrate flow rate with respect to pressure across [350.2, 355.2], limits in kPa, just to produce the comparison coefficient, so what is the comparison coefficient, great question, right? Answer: 6.60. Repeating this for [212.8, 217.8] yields 6.10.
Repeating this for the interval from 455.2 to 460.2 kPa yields 7.55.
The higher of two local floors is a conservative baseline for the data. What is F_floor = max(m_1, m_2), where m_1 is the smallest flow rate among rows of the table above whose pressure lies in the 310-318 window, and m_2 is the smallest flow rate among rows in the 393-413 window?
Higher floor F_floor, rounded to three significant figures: 1.38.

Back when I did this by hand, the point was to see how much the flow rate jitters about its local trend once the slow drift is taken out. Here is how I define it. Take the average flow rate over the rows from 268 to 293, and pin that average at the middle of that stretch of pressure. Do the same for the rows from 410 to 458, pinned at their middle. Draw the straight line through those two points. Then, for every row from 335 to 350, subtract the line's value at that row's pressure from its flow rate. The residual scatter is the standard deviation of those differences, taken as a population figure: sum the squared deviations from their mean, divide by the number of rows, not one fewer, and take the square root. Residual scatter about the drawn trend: 0.0345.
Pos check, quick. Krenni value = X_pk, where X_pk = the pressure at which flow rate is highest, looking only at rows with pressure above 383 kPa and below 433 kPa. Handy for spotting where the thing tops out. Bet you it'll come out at 391.5 kPa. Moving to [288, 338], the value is 294.0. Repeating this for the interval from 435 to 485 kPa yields 456.5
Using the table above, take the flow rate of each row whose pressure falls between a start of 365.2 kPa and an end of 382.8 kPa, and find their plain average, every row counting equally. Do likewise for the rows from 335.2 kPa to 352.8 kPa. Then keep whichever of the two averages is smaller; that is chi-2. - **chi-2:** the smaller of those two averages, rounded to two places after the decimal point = 1.32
